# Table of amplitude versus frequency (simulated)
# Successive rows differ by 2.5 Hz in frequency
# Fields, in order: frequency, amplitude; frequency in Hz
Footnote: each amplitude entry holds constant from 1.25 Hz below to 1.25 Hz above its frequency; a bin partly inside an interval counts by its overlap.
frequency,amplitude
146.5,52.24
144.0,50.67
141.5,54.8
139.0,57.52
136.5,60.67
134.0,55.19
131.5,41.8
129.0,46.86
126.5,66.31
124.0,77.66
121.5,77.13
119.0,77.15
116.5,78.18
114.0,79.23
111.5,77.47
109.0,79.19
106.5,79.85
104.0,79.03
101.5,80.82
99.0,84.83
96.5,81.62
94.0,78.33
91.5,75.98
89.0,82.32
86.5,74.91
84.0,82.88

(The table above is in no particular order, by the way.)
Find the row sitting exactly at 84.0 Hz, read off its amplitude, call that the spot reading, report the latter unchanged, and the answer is 82.88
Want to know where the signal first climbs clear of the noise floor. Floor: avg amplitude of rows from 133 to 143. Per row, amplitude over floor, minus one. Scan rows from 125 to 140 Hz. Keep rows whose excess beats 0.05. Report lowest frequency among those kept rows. 126.5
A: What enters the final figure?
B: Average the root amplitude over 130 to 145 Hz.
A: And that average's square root 2.70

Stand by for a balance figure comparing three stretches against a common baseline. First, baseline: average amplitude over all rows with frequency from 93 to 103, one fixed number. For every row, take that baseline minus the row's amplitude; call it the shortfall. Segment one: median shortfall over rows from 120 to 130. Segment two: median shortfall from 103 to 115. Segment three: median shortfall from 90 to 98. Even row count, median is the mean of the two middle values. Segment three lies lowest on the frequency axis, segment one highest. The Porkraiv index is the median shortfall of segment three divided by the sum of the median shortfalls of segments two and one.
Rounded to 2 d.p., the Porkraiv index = 0.26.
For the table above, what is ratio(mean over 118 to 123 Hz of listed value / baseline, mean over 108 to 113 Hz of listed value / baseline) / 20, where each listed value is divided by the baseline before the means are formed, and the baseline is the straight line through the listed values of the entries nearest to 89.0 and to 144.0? 0.0537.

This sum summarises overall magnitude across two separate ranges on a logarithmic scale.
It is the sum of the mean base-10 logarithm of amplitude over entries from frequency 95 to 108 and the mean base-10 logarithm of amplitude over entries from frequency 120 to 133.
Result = 3.69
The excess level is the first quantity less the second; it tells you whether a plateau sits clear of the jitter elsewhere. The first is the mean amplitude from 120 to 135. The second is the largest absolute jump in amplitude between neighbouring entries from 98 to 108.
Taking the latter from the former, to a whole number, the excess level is 57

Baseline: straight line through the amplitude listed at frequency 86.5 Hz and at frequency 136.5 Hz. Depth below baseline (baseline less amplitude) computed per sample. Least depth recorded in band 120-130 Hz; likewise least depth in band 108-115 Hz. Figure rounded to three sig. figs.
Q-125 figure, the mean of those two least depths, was -12.8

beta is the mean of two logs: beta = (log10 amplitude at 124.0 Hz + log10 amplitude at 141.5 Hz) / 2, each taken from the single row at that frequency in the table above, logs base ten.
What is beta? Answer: 1.81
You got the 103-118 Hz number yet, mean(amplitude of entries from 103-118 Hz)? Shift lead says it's 78.8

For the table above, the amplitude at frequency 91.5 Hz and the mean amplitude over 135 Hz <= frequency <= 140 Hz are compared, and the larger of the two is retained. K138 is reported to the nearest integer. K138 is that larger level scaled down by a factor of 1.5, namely 51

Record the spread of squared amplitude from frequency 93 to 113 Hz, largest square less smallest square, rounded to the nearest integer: 1195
